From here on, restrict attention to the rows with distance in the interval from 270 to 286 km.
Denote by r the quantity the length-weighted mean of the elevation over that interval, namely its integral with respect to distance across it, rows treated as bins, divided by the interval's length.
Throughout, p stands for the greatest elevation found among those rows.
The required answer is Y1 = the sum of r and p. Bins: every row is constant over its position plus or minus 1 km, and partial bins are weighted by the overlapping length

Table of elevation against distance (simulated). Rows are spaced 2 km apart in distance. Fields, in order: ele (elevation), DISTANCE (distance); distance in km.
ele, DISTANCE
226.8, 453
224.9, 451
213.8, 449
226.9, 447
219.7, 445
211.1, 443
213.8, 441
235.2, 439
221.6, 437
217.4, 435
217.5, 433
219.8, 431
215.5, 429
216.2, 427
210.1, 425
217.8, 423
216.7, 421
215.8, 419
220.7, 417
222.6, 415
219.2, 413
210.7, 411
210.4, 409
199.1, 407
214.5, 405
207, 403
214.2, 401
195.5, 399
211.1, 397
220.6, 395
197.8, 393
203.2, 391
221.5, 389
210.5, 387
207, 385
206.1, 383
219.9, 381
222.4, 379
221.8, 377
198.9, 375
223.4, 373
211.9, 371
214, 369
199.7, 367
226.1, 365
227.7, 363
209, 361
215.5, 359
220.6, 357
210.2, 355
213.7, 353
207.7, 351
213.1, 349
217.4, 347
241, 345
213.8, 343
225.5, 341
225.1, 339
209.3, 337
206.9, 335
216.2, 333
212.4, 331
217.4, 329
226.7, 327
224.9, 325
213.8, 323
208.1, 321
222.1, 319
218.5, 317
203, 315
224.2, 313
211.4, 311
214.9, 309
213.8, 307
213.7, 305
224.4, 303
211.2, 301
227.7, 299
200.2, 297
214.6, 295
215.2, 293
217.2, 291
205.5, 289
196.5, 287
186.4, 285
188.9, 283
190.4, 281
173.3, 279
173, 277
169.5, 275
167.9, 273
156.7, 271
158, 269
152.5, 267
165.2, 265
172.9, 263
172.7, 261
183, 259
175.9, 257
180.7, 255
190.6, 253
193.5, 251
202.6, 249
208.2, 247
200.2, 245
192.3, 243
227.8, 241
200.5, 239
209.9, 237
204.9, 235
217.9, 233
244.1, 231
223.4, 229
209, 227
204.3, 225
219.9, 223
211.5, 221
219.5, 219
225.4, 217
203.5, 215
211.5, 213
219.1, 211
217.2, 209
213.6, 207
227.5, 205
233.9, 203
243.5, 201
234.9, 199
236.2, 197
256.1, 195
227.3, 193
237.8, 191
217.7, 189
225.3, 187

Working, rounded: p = 190.4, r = 176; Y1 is 366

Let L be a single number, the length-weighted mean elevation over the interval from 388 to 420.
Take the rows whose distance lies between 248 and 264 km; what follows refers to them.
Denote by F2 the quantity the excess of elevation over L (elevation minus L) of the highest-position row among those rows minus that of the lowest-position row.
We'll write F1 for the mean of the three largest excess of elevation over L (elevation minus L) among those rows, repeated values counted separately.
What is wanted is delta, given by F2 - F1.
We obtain -14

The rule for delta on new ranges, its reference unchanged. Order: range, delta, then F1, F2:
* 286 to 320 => 12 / 14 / 26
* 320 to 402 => -14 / 20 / 6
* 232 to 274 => -57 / 7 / -50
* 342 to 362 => -20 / 15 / -5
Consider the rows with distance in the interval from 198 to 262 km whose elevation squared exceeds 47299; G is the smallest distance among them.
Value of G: 199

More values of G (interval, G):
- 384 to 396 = 389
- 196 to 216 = 197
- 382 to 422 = 389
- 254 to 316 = 299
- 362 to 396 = 363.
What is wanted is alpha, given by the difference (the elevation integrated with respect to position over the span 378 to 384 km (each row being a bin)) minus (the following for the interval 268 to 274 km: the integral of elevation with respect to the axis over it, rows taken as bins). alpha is 332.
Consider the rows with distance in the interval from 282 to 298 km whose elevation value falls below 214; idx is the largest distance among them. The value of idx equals 297 km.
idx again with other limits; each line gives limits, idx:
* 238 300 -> 297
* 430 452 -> 449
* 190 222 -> 221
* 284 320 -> 315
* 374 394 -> 393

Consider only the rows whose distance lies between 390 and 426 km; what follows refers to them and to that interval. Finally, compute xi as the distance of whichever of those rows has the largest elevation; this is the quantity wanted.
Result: 415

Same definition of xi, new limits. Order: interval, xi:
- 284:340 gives 299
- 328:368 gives 345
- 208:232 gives 231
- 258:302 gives 299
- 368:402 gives 373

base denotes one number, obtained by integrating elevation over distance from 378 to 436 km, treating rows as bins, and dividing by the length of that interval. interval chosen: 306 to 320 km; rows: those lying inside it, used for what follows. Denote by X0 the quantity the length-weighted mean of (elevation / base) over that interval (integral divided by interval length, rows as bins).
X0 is 1.01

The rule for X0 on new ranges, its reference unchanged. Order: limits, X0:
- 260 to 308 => 0.89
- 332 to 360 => 1.02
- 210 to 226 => 1.01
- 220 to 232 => 1.03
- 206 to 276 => 0.93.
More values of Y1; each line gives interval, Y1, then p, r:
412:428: 440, 222.6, 217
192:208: 490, 256.1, 234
